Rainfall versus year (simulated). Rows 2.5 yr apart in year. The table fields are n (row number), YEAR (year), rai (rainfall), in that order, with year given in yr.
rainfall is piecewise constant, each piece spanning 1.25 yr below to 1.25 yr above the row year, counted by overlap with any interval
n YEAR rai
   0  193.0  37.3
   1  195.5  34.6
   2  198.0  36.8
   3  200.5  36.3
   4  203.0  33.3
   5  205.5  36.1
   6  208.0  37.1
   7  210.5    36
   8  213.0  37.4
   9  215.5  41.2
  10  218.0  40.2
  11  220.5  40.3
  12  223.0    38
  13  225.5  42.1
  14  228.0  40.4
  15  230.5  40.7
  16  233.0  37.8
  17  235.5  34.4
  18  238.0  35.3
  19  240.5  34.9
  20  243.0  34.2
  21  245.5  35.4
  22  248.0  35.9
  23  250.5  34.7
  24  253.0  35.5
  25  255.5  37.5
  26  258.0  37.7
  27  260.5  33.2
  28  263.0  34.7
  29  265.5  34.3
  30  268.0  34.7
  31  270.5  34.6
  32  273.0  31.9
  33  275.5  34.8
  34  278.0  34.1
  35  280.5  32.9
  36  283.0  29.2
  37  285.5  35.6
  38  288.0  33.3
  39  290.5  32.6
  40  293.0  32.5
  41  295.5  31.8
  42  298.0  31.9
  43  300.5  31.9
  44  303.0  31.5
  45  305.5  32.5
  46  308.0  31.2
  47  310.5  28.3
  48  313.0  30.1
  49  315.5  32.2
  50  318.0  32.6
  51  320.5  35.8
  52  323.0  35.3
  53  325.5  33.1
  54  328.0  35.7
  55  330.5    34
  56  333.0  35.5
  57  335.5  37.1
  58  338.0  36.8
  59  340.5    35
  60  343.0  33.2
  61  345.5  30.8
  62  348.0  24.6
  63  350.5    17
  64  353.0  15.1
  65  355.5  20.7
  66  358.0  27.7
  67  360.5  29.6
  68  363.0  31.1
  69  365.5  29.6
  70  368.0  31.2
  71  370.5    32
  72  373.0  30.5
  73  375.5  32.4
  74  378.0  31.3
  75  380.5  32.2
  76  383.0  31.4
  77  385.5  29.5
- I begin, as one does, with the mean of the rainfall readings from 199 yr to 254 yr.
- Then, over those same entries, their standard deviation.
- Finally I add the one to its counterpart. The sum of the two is 39.7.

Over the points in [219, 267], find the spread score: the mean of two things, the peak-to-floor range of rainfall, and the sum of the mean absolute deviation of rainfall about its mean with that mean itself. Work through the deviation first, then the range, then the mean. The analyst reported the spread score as 23.9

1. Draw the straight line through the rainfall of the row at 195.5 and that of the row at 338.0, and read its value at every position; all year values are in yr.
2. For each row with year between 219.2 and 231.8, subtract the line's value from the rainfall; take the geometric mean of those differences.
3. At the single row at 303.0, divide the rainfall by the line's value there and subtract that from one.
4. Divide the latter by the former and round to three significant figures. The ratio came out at 0.0260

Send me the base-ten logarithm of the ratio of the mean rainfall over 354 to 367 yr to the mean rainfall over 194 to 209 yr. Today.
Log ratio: -0.11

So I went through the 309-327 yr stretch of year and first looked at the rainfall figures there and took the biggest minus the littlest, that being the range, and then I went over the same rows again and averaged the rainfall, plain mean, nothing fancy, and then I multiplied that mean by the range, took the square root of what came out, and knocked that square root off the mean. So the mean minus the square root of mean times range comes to 17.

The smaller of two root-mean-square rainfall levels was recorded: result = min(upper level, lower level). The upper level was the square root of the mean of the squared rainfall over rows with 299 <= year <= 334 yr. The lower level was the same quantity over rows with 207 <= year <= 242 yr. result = 32.9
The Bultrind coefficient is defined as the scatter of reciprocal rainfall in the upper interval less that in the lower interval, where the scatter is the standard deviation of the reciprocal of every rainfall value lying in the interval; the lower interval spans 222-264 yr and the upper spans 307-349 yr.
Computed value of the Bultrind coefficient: 0.002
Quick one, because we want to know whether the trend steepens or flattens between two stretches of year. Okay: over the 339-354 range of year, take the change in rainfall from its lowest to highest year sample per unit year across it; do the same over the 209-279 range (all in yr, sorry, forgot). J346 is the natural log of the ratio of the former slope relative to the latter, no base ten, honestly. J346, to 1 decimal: 4.0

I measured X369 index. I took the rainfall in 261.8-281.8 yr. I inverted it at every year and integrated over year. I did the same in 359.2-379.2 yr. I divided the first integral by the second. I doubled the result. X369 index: 1.82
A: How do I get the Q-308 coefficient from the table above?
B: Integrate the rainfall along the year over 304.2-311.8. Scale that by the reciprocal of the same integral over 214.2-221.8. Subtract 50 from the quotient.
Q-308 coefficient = -49.2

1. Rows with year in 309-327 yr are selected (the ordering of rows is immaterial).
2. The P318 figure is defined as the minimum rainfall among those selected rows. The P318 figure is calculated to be 28.3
